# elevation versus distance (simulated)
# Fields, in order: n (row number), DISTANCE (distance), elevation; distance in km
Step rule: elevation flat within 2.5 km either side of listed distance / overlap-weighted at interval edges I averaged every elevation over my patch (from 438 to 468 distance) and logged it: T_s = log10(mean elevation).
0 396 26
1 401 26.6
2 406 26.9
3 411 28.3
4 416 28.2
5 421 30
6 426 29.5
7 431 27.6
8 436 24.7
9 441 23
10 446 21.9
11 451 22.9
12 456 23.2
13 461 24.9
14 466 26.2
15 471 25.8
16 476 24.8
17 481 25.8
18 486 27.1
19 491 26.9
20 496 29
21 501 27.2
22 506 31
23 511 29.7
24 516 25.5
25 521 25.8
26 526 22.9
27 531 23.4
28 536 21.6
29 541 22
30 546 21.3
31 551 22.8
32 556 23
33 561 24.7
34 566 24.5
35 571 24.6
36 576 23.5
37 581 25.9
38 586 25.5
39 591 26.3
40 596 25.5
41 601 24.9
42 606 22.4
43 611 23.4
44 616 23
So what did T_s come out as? 1.37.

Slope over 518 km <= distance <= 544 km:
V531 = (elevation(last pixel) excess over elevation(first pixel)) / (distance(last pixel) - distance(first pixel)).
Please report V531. -0.19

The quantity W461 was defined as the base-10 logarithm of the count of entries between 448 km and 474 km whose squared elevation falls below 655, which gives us 0.5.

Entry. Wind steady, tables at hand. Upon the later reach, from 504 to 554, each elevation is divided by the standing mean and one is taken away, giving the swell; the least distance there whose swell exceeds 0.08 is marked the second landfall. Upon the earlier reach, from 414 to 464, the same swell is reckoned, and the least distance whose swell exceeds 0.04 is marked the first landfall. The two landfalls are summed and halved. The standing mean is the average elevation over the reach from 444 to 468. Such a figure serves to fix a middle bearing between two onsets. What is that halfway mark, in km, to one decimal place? 461.0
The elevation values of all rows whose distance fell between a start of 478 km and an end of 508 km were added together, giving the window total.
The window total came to 167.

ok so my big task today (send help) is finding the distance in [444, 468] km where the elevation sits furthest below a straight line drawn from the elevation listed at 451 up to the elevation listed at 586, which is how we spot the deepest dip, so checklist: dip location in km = 446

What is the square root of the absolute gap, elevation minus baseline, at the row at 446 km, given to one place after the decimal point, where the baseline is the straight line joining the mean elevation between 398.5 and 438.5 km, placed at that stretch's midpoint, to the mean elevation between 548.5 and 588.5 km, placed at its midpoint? 2.3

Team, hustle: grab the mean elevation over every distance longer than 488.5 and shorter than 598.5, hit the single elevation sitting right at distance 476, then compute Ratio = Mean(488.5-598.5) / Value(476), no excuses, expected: 1.01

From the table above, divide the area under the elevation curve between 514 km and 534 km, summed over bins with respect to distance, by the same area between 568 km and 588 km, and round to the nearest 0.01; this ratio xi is 0.98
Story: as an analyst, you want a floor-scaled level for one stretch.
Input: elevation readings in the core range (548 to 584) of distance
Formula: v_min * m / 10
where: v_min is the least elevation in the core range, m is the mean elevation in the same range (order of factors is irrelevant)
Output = 55.0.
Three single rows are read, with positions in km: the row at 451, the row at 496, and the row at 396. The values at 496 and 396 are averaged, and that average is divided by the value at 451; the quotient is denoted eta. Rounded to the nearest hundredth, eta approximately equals 1.20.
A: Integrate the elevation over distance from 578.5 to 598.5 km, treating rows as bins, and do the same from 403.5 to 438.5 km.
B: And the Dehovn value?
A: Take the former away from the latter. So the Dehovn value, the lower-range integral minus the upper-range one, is 460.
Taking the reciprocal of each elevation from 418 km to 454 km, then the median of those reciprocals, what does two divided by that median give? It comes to 49.4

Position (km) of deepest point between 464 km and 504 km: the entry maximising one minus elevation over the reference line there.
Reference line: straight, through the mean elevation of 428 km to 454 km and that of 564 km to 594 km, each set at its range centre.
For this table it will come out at 476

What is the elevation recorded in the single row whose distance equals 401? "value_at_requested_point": 26.6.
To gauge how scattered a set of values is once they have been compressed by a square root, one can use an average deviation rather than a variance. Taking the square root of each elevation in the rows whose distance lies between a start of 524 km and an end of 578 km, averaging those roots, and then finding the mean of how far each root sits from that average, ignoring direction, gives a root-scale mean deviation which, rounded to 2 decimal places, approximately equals 0.10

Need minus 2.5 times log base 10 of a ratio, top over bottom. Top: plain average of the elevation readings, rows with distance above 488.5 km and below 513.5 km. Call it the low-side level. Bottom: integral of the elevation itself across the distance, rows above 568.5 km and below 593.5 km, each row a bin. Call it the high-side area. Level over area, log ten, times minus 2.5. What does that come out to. 3.35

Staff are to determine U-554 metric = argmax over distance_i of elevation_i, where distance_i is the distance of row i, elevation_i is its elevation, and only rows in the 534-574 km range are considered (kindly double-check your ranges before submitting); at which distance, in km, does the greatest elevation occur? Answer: 561 km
